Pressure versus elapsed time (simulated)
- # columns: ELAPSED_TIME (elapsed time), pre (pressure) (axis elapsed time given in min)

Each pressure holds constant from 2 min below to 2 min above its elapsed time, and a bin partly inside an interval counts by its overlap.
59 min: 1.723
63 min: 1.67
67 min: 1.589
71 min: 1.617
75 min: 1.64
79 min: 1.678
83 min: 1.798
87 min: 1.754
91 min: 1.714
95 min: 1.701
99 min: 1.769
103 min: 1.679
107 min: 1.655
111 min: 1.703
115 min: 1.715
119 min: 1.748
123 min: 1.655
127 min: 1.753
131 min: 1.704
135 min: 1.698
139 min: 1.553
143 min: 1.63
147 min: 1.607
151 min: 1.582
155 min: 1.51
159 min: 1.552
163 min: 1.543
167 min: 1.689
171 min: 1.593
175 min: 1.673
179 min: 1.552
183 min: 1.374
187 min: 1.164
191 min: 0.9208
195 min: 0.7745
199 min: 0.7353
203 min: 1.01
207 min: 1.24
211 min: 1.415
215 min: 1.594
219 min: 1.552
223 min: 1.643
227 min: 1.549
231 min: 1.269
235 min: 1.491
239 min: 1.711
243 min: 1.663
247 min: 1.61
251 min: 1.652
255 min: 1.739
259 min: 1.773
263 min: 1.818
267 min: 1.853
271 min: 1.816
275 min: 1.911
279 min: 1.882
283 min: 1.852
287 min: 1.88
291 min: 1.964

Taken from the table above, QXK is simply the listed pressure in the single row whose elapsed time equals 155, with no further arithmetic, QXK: 1.51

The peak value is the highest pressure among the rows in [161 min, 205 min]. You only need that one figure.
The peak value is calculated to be 1.689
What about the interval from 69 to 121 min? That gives 1.798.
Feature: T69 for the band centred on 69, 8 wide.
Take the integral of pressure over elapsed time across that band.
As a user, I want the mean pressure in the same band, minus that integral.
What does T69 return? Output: -11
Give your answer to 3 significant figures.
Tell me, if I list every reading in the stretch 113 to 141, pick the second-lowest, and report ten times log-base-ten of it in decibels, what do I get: 2.19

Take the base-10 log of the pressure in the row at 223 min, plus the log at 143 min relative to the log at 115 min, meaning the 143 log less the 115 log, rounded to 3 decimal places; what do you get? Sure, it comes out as 0.194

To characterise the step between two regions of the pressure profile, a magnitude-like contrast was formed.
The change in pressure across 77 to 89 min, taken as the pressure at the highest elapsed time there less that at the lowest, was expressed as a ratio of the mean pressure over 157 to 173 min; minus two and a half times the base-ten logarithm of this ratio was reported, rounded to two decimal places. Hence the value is 3.30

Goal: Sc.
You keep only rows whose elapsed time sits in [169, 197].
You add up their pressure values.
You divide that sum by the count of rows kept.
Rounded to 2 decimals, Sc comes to 1.29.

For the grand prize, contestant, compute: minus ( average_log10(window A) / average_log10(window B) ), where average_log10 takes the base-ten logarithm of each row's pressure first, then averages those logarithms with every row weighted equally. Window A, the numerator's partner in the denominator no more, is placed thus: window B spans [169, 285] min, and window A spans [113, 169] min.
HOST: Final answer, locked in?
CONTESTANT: -1.3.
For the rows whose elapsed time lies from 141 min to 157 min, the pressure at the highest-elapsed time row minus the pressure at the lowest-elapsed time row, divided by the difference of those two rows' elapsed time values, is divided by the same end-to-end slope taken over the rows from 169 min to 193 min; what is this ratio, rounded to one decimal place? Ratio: 0.3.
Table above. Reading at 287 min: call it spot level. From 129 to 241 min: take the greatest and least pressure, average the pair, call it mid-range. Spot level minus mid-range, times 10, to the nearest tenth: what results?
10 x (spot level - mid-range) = 6.6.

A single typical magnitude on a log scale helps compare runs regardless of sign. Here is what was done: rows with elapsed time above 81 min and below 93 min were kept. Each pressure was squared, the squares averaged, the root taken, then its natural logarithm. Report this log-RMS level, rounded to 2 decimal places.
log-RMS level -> 0.56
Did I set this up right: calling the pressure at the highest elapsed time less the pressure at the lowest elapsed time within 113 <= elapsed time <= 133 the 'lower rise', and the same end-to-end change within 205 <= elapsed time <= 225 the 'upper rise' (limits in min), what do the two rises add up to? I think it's 0.39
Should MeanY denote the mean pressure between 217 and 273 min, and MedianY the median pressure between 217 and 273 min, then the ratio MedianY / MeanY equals 1.00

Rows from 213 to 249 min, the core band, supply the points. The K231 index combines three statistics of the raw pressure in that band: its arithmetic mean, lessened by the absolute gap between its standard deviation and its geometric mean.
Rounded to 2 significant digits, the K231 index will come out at 0.13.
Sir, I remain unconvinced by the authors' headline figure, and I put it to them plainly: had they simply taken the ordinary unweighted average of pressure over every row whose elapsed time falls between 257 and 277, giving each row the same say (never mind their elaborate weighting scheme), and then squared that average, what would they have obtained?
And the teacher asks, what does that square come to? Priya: 3.4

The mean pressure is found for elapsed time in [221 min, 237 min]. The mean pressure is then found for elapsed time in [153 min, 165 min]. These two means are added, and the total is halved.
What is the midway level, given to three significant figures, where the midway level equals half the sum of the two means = 1.51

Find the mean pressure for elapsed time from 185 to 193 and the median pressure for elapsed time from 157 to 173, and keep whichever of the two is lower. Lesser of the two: 1.04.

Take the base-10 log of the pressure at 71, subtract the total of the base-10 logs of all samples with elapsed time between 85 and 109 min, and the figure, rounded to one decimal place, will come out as -1.2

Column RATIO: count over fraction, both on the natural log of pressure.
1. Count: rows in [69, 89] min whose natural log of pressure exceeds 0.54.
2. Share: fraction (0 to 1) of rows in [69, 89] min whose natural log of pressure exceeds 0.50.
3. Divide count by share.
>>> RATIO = 3.3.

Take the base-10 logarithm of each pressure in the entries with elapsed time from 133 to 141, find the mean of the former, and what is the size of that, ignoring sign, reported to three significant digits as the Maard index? 0.211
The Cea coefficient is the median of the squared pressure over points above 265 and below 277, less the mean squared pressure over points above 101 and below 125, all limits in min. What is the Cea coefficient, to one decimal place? 0.6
